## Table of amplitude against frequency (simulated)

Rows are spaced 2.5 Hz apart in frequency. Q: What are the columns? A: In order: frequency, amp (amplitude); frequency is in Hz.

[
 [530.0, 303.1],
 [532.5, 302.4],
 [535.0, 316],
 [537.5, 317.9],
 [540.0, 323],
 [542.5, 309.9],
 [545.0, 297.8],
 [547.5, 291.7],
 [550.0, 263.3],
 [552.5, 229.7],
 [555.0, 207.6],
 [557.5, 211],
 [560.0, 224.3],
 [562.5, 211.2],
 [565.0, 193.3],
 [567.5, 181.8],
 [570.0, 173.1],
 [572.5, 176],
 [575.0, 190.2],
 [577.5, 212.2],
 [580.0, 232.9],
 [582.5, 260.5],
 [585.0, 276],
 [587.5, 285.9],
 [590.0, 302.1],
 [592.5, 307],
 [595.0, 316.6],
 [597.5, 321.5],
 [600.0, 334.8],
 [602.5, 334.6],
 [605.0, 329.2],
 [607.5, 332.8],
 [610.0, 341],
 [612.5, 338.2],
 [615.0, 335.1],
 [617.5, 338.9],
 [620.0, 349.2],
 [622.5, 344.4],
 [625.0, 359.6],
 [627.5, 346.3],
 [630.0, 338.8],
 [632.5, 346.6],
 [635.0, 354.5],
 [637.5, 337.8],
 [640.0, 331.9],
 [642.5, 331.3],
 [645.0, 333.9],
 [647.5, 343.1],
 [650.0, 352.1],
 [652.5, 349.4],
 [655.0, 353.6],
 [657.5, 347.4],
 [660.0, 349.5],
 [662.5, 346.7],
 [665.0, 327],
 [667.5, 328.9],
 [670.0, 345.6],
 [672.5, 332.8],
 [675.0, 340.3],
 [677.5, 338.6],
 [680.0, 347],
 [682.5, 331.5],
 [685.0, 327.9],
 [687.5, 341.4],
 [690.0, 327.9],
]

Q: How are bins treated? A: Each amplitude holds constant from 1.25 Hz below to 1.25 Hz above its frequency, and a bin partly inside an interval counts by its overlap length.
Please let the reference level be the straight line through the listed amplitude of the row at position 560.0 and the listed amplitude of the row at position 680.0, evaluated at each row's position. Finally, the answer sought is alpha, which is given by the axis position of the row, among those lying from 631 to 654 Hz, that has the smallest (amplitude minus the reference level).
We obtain 642.5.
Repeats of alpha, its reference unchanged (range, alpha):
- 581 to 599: 582.5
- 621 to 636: 630.0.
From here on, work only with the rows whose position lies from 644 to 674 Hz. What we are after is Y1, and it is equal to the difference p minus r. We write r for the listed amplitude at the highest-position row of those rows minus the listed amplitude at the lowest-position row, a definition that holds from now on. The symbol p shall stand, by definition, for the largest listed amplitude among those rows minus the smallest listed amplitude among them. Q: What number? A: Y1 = 28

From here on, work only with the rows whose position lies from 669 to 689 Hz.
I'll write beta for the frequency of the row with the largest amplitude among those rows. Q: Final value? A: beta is 680.0 Hz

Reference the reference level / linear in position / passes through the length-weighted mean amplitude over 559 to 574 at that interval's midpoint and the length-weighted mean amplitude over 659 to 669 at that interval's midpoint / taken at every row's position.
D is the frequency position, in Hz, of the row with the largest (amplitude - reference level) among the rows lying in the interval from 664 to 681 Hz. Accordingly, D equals 670.0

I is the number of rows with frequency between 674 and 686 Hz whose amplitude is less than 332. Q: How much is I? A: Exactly 2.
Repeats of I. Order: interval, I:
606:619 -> 0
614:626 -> 0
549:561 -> 5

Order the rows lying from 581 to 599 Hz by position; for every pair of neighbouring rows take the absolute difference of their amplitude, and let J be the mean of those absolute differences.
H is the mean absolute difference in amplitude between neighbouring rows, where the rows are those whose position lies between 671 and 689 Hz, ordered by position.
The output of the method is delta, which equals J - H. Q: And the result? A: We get 1.8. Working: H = 8.4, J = 10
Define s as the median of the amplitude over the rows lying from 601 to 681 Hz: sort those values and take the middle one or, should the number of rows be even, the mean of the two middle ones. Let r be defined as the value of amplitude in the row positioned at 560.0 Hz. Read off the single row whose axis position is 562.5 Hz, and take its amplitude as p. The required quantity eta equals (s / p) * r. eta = 362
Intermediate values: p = 211.2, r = 224.3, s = 341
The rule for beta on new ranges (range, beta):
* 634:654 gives 635.0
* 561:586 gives 585.0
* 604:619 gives 610.0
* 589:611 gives 610.0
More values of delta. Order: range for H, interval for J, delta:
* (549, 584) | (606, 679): -8.8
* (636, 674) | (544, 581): 8.7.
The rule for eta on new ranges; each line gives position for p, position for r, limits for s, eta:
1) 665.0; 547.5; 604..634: 303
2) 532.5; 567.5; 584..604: 187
